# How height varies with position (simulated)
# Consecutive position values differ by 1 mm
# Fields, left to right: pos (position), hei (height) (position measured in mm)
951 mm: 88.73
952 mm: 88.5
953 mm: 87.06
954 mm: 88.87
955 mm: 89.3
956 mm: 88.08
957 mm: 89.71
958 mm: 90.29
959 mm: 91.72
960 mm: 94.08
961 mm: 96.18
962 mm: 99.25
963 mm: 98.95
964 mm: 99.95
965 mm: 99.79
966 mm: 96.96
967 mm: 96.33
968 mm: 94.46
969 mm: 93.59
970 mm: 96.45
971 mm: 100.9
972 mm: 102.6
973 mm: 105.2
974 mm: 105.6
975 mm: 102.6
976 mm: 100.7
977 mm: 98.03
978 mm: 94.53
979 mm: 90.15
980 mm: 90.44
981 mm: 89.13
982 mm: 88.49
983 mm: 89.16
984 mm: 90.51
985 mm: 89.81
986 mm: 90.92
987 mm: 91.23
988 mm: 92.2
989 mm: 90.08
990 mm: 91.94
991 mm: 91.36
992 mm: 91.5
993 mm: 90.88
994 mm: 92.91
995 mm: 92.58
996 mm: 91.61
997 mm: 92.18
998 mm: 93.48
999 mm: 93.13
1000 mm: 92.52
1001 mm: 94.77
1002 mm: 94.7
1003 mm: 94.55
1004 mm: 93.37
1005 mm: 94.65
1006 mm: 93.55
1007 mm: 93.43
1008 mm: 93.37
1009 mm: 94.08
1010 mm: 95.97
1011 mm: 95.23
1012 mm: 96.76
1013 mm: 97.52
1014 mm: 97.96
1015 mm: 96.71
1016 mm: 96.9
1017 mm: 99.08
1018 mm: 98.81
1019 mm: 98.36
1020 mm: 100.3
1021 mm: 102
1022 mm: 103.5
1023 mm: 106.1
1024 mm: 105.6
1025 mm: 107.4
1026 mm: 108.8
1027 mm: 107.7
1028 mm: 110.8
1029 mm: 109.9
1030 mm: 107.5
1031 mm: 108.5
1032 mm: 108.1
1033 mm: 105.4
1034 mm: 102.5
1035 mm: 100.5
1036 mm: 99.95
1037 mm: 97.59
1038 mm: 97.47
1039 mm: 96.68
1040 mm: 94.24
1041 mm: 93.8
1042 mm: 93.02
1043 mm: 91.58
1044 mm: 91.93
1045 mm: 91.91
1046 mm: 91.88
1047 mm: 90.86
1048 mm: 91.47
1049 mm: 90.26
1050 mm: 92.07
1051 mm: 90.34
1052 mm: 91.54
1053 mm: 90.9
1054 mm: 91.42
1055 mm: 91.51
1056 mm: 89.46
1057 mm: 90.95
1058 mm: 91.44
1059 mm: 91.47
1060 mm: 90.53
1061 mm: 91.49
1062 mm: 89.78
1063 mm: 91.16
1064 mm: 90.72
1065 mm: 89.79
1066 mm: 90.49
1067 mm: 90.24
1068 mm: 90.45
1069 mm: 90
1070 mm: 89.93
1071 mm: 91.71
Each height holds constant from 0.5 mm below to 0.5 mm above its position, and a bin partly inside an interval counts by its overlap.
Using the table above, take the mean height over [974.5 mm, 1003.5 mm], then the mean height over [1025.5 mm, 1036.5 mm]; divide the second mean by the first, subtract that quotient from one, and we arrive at -0.15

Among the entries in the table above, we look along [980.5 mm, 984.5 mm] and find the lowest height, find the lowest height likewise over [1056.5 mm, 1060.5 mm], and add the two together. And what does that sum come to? 179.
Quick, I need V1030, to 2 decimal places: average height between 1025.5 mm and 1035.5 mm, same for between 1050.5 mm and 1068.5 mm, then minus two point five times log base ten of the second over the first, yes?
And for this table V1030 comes 0.18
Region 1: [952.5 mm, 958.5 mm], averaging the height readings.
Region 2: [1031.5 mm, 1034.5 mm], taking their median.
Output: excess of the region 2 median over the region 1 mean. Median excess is 17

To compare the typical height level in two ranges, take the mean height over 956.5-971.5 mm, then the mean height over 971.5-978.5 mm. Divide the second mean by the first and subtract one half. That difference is 0.56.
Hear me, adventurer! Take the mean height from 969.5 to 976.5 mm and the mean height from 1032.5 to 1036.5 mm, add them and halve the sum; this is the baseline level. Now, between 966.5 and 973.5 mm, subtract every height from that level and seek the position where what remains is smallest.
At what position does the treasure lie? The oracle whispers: 973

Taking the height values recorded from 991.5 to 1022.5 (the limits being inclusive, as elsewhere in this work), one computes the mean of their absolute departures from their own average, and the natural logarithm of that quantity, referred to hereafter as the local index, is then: 0.9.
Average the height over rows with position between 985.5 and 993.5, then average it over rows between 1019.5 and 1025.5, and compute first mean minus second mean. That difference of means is -13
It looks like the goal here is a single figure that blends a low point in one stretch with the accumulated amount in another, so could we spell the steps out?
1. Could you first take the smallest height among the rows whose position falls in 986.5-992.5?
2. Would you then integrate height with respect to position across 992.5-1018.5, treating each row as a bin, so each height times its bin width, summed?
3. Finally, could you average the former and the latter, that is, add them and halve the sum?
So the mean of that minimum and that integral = 1275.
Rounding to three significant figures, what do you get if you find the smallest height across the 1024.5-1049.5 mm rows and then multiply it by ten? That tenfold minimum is 903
